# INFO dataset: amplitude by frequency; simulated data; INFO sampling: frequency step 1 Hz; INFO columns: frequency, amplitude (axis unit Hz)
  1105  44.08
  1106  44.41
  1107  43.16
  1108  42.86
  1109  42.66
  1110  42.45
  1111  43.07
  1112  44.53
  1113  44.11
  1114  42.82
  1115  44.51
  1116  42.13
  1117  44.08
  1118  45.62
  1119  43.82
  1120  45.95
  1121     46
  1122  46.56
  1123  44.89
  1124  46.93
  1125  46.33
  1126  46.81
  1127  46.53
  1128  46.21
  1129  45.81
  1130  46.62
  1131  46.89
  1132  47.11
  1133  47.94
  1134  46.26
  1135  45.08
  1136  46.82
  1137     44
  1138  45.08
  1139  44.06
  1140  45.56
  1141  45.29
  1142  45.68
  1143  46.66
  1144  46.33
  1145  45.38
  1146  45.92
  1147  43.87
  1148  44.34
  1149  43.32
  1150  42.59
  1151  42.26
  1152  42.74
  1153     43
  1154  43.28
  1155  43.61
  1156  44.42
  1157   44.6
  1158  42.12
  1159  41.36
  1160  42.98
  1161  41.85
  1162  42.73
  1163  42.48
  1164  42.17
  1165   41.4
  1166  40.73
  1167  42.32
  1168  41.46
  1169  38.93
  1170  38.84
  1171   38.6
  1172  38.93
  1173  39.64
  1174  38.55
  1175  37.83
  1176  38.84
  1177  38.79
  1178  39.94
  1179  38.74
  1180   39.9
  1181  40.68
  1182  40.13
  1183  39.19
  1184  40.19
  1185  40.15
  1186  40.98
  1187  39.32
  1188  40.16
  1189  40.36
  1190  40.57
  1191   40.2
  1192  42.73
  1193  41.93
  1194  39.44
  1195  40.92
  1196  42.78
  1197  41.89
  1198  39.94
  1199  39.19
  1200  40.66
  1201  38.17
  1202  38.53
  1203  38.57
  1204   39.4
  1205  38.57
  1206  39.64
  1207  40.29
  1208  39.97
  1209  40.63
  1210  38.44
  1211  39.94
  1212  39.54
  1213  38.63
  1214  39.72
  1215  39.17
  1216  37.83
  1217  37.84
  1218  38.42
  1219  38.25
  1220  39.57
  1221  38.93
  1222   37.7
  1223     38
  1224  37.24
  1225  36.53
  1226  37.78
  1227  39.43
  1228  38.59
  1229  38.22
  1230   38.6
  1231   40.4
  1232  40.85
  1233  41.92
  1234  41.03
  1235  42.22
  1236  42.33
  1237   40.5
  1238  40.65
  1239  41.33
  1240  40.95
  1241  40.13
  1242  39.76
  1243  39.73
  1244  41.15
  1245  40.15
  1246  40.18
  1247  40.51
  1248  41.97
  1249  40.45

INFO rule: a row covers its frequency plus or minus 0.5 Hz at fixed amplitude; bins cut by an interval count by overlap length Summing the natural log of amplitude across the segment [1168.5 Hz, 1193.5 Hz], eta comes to 92.1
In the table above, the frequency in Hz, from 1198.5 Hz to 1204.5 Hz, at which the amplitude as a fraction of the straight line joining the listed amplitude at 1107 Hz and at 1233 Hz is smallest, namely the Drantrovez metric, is 1201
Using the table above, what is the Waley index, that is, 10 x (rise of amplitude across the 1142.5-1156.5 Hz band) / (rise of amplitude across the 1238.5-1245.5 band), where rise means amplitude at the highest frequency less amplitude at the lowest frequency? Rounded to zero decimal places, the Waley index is 19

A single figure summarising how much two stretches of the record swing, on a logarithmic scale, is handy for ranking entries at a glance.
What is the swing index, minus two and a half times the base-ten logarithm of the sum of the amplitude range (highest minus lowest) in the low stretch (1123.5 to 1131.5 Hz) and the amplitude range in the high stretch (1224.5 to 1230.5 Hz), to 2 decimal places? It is -1.51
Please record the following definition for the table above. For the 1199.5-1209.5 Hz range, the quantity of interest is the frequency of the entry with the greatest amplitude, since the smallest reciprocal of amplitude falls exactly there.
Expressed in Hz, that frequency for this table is 1200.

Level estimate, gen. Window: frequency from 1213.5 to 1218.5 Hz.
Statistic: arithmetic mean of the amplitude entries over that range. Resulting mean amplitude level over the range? 38.6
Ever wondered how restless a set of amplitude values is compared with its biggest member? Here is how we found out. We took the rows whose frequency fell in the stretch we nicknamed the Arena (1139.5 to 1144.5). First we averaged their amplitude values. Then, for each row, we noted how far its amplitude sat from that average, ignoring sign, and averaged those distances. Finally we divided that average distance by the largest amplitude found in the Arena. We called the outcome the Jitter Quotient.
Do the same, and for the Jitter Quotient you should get 0.010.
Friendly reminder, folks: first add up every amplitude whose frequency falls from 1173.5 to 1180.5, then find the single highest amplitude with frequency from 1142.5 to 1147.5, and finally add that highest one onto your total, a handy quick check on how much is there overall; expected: 319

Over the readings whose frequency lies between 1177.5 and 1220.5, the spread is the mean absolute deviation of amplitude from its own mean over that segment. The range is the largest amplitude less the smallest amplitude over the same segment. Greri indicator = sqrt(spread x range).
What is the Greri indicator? 2.12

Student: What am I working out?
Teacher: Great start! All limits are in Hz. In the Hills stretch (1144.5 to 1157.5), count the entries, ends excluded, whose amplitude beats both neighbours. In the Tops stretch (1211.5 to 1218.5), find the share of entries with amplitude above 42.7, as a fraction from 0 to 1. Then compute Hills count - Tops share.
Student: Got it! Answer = 2.00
